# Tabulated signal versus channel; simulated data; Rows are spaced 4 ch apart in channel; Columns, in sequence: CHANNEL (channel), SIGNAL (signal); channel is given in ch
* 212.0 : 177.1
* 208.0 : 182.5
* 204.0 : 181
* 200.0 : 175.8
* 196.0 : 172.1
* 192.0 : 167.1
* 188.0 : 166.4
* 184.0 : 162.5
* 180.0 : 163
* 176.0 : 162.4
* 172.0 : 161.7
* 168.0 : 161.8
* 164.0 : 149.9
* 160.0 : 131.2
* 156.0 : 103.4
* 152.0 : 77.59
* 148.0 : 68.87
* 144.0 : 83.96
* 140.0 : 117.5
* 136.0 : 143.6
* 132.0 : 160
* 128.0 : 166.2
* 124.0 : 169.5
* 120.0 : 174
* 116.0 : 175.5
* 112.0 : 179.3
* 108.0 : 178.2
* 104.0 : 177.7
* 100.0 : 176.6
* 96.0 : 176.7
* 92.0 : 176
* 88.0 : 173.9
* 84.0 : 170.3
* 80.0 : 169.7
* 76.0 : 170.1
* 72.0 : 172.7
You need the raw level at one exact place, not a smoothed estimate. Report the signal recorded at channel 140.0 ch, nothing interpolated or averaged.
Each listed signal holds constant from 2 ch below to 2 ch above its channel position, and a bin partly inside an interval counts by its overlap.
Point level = 117.5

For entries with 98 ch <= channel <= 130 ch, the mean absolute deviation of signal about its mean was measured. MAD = 4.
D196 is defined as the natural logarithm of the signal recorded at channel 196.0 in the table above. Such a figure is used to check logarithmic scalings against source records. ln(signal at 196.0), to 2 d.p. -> 5.15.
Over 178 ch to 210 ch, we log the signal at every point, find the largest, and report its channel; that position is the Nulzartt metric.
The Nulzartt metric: 208.0 ch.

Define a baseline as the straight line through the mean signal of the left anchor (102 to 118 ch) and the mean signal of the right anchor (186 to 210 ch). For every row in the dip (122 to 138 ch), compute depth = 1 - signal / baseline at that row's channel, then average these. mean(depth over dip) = 0.10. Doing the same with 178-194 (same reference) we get 0.06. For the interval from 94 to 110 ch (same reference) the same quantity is 0.00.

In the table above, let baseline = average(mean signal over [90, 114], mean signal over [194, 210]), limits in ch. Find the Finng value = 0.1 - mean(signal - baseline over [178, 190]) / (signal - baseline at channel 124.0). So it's -1.6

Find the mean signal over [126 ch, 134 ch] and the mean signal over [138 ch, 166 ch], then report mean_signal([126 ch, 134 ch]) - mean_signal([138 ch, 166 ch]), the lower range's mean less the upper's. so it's 58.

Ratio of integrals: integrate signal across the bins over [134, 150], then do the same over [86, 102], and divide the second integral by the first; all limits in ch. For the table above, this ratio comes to 1.7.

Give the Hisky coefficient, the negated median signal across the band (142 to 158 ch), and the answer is -81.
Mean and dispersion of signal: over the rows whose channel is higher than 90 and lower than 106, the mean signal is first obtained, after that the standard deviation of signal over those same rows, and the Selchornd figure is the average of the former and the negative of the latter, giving 88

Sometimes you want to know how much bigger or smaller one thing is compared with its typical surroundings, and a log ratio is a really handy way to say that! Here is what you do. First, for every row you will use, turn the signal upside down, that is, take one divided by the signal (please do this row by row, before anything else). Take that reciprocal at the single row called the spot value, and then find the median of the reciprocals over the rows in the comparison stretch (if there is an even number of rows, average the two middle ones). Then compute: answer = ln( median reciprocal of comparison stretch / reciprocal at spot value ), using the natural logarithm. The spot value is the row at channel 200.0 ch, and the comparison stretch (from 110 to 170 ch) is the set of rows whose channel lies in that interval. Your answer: 0.16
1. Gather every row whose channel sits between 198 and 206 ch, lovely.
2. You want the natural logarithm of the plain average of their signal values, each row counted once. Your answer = 5.18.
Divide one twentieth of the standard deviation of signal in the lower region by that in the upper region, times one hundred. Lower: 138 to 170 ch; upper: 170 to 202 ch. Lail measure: 33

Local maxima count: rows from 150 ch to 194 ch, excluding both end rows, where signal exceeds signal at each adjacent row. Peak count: 2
